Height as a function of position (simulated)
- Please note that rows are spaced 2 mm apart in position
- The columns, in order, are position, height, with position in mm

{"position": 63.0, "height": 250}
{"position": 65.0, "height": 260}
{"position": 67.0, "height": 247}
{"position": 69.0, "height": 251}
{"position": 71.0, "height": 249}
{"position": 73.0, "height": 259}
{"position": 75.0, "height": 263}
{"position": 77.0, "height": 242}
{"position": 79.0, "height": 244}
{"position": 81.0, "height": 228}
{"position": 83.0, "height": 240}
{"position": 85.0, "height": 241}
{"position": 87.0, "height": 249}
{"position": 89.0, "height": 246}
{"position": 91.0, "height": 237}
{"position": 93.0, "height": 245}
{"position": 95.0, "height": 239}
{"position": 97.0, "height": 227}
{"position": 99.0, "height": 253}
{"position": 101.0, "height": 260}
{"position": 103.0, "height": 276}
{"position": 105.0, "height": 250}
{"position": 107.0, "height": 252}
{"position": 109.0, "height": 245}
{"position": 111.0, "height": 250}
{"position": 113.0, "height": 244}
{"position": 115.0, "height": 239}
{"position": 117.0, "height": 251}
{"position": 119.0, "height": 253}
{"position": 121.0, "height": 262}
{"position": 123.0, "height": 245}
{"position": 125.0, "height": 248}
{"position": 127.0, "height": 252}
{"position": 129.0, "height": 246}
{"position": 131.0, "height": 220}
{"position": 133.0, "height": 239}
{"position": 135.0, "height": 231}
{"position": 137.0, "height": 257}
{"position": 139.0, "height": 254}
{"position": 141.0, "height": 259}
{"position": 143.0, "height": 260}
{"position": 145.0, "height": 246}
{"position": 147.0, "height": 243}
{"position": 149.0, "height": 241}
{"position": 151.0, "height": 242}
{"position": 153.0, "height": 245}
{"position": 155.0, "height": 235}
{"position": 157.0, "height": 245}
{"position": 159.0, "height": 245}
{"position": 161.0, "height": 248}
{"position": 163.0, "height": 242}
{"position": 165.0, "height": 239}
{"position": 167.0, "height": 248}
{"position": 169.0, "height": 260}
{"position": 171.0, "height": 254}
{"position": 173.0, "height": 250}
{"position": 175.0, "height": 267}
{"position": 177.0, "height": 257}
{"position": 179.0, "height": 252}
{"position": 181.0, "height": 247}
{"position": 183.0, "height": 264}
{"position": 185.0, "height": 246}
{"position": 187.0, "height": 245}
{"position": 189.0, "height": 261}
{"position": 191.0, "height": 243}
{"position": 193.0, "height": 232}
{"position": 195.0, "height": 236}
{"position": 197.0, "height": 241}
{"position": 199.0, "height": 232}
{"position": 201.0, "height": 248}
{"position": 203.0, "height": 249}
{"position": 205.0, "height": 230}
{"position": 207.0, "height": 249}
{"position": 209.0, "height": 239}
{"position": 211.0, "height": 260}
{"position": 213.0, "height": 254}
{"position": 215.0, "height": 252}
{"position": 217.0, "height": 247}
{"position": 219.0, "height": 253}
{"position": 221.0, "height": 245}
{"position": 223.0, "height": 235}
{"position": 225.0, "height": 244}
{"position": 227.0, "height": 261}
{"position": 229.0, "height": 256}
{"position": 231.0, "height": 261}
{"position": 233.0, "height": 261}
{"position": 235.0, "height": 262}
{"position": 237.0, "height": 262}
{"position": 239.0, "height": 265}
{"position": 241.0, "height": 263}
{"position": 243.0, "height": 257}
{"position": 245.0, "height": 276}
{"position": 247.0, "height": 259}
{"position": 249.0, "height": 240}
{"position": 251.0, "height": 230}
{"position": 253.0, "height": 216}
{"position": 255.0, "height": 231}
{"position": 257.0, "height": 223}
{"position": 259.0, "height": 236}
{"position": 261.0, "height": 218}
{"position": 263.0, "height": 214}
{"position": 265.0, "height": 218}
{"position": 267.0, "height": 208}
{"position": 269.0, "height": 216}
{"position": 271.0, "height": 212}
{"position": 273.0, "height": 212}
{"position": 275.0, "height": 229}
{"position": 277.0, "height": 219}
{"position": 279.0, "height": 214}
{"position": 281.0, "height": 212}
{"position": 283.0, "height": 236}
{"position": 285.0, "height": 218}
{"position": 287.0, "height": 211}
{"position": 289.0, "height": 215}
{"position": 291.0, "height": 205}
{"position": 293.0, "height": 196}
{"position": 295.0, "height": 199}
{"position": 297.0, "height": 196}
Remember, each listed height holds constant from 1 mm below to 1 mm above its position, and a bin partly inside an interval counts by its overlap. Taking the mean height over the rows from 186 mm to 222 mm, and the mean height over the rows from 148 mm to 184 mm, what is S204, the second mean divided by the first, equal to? 1.01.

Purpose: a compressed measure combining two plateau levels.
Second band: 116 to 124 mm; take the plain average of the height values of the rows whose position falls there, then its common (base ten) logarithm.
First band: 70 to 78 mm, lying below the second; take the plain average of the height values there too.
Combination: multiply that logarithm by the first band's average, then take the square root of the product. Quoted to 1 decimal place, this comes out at 24.7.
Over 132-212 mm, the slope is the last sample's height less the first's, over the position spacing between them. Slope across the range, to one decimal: 0.3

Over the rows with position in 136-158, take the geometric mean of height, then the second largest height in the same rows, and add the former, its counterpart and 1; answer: 508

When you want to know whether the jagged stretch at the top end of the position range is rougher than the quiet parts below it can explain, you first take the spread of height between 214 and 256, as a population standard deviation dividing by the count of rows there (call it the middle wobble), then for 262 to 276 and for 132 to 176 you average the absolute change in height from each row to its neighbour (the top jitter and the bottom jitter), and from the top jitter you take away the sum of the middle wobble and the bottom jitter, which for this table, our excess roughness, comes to -14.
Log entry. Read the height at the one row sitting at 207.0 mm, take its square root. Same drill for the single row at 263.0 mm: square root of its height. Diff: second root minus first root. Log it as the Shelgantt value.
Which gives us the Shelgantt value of -1.2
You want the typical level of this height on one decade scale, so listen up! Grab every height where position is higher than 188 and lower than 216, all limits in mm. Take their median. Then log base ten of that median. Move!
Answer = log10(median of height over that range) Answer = 2.390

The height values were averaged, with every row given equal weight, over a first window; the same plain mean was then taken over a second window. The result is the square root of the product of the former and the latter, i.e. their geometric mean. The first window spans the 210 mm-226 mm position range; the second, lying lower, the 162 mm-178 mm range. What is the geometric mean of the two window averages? 250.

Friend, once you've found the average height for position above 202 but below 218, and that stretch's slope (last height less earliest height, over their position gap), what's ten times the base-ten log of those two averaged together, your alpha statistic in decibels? 20.92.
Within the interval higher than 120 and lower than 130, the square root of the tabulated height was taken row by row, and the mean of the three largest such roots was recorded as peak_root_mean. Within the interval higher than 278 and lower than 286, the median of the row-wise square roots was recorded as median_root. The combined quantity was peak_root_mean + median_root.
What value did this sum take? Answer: 30.6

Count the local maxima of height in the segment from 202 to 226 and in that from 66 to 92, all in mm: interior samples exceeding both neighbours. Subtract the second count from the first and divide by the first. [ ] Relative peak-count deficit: -0.3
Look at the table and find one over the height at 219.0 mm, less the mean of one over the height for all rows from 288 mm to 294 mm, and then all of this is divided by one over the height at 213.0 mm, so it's -0.23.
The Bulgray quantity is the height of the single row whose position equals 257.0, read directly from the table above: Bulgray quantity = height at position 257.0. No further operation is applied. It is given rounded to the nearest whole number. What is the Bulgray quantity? 223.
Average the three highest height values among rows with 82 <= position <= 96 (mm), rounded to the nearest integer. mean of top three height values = 247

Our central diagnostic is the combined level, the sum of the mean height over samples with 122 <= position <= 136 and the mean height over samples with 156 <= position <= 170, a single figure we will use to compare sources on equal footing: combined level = 487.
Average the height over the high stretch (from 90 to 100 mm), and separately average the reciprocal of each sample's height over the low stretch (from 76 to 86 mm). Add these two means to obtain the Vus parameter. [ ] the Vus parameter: 240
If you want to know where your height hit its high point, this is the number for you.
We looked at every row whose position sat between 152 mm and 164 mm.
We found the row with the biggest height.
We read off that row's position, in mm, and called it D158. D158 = 161.0 mm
